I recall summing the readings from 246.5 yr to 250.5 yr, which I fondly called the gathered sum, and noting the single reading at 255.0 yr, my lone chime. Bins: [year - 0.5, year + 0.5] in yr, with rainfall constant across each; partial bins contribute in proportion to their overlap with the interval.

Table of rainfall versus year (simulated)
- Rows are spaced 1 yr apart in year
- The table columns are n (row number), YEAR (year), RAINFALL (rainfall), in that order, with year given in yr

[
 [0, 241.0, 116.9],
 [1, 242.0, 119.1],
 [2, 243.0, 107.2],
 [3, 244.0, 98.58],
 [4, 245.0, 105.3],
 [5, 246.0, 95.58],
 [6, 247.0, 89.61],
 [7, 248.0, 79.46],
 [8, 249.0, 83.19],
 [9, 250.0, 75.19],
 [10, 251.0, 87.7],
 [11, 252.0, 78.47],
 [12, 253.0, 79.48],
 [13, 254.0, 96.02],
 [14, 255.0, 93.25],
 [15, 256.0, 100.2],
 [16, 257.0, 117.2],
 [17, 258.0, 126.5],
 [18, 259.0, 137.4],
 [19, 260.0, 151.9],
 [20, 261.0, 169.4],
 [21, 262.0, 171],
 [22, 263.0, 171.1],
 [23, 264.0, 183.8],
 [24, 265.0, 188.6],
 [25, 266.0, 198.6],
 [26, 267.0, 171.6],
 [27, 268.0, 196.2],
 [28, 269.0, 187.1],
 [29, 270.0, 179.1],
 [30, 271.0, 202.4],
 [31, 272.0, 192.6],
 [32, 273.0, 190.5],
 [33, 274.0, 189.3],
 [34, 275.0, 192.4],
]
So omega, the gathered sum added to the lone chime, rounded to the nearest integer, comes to 421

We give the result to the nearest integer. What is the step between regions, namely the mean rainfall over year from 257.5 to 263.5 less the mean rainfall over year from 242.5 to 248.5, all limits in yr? 59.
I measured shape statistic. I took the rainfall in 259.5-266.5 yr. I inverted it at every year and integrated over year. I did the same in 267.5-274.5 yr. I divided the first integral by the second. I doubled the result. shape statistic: 2.2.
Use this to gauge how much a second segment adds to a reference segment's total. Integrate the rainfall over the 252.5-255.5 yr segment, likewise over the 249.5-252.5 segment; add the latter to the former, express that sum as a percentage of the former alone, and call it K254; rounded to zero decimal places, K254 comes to 190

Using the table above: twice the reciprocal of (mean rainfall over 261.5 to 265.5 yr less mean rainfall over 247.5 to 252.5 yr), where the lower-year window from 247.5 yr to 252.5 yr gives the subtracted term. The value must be 0.020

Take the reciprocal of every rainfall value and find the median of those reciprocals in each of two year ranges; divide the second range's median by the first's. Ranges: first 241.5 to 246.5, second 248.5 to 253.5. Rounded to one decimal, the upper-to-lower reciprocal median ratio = 1.3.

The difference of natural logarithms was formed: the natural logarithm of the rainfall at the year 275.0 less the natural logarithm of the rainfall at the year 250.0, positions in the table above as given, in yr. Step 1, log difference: 0.9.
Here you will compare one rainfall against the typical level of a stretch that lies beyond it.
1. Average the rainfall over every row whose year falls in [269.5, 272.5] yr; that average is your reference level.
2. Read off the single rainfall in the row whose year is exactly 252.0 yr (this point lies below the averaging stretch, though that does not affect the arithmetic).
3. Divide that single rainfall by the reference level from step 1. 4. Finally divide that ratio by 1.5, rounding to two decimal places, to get 0.27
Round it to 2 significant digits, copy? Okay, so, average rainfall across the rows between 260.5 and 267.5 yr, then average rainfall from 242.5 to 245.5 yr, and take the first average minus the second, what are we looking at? 75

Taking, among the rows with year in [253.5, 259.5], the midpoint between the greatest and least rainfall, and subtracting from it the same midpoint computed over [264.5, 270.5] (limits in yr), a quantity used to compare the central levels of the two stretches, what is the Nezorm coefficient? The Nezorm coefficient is -70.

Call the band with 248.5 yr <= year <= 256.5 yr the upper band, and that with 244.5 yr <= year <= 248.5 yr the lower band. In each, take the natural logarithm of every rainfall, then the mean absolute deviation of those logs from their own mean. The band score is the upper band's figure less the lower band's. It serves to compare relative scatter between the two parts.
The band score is 0.00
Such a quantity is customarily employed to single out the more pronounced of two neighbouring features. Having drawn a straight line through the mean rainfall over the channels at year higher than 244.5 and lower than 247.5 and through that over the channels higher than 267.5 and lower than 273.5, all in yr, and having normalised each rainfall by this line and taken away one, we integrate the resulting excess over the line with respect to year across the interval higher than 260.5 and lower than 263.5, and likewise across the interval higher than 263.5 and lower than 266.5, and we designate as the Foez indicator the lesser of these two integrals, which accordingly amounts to 0.23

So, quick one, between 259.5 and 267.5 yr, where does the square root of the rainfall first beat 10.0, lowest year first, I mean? 260.0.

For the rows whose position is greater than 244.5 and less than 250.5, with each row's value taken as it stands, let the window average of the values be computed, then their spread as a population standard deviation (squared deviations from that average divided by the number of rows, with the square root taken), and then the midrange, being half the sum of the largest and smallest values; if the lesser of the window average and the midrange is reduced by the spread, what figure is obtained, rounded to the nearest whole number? 78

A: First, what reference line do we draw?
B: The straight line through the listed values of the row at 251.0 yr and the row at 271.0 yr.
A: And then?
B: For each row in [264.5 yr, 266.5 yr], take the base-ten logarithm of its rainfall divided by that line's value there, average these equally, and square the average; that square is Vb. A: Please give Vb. 0.003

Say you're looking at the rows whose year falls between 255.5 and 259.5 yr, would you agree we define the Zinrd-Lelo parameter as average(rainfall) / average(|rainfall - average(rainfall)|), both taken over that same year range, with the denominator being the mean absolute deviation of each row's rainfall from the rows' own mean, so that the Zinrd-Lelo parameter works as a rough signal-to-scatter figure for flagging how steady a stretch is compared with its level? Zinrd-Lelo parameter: 10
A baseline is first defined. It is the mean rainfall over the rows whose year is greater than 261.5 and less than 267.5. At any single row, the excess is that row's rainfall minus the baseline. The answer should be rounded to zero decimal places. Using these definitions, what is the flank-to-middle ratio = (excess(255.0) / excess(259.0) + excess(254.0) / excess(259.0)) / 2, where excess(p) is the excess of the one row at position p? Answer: 2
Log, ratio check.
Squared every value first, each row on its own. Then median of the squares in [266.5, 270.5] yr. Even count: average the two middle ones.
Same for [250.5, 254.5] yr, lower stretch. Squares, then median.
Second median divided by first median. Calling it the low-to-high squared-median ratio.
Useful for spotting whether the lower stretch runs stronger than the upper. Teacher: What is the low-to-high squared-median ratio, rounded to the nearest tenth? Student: 0.2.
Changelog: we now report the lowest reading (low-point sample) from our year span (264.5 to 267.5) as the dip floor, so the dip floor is 171.6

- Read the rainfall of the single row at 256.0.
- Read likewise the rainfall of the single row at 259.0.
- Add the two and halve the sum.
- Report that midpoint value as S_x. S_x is 119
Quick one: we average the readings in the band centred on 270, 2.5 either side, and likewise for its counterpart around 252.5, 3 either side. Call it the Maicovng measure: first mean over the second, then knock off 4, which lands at -1.7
